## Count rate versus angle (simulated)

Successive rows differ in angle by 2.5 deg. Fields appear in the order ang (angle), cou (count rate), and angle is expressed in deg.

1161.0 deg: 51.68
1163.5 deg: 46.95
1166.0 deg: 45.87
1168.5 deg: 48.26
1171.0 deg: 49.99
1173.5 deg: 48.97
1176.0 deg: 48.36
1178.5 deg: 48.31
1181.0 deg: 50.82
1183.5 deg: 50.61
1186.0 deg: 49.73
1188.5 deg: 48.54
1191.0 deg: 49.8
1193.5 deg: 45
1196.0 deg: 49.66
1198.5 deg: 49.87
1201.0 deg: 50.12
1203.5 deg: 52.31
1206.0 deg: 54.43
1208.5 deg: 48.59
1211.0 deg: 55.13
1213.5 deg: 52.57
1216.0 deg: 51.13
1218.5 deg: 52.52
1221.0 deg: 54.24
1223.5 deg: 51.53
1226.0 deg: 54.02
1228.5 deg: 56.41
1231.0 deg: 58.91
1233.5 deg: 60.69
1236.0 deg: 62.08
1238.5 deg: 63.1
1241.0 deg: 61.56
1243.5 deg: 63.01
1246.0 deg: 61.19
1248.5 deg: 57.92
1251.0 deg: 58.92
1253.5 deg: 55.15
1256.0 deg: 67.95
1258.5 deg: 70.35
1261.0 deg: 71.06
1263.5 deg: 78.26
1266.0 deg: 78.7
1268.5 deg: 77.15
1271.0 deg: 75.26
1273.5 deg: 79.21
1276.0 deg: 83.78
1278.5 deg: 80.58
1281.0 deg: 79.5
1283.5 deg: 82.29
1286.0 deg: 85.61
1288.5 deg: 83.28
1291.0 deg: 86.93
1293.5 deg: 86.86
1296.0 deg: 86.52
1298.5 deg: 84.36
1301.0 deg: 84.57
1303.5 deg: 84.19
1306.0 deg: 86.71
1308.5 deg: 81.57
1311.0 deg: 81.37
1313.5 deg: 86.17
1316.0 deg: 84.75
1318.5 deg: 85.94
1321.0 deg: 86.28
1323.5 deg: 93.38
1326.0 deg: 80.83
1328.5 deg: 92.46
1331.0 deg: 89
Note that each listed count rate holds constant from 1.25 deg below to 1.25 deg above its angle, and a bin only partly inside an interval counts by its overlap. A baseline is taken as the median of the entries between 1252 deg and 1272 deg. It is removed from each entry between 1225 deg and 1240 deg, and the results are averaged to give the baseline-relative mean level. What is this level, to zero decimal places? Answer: -14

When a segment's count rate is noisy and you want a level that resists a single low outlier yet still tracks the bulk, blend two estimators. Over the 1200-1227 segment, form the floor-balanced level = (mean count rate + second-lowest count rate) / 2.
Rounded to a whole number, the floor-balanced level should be 51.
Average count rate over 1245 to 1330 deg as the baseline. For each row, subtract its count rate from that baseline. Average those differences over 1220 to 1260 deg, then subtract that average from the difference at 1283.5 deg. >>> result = -22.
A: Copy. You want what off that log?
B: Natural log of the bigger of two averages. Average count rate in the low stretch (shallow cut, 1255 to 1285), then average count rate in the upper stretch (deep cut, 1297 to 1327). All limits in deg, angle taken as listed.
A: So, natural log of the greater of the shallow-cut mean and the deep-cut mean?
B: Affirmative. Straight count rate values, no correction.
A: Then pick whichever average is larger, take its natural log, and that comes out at 4.44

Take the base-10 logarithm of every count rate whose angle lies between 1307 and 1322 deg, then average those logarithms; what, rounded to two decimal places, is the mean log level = 1.93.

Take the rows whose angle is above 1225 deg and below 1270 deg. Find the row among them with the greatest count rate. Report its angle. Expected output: 1266.0 deg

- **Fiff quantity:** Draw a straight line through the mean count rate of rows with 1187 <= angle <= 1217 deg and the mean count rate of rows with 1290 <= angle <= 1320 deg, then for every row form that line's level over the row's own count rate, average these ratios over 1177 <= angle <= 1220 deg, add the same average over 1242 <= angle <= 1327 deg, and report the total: 1.98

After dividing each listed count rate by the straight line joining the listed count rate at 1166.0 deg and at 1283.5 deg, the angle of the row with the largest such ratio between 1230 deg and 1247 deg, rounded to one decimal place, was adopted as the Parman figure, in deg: 1238.5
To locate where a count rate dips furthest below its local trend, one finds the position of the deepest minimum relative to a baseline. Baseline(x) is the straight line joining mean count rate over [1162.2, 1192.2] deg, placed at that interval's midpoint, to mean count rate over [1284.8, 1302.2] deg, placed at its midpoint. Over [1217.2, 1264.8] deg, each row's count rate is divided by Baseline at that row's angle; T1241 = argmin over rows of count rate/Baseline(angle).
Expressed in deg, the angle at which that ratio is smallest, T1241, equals 1253.5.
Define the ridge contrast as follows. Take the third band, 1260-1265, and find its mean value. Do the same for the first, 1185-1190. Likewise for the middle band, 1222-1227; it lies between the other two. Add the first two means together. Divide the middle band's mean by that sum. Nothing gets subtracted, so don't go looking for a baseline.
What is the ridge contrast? 0.43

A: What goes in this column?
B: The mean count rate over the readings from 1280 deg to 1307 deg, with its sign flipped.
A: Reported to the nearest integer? -85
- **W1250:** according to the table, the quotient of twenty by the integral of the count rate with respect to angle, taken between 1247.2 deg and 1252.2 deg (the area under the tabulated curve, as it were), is 0.068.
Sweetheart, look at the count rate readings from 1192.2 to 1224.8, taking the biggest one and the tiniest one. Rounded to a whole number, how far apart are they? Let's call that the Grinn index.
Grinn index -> 10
